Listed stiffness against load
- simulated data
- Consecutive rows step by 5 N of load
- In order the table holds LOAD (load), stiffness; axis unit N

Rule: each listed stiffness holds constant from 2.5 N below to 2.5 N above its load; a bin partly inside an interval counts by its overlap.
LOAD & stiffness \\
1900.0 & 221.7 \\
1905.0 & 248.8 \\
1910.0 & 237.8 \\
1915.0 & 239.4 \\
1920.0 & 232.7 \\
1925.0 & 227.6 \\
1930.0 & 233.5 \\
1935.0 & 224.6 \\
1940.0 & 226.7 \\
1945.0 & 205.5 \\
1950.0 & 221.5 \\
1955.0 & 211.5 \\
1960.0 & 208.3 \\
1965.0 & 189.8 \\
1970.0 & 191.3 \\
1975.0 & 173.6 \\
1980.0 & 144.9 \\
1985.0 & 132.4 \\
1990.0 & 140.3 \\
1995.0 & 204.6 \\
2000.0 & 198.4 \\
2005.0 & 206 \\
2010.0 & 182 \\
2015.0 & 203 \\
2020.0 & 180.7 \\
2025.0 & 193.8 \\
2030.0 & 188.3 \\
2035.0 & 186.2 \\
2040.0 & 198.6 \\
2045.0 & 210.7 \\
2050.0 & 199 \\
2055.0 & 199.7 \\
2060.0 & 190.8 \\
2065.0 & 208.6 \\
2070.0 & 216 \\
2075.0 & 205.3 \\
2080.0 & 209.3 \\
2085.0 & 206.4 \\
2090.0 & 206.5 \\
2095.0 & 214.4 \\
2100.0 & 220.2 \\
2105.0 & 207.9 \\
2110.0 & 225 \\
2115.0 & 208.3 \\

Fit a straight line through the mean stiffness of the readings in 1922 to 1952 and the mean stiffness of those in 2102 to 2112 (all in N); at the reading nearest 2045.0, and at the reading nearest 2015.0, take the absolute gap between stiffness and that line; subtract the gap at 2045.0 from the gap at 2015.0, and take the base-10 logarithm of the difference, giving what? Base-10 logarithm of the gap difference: 0.95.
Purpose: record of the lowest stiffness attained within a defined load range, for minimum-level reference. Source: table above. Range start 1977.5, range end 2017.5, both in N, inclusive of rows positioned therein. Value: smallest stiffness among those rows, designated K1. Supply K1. 132.4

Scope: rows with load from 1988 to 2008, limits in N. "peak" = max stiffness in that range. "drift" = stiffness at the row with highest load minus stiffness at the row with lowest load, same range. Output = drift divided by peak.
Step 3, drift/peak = 0.32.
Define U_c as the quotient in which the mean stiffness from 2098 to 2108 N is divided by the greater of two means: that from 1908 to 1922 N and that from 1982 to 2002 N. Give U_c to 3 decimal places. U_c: 0.905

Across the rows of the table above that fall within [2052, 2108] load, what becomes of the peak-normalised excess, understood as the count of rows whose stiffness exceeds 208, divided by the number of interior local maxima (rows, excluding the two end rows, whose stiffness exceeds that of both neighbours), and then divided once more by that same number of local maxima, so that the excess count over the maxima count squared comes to 0.6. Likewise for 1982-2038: 0.0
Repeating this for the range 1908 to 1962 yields 0.6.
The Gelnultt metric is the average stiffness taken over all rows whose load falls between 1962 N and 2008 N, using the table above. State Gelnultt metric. 176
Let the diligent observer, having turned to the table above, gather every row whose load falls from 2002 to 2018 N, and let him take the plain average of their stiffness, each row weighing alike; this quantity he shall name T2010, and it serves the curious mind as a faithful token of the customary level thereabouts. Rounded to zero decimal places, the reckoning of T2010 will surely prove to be 197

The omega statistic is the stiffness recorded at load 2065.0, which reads 208.6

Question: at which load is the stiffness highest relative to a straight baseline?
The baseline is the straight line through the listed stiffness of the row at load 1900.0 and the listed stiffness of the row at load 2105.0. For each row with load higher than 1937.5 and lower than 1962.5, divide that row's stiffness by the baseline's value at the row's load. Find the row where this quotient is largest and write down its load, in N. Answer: 1940.0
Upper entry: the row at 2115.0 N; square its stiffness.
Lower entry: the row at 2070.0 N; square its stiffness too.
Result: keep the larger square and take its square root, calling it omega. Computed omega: 216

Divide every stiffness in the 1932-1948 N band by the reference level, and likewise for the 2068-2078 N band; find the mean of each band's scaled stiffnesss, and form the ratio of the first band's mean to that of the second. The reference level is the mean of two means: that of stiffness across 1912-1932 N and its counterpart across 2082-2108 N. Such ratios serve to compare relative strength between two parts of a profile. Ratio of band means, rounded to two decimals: 1.04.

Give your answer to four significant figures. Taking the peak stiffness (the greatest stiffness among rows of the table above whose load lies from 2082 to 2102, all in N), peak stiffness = 220.2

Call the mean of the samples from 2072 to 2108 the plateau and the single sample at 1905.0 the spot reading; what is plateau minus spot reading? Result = -39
